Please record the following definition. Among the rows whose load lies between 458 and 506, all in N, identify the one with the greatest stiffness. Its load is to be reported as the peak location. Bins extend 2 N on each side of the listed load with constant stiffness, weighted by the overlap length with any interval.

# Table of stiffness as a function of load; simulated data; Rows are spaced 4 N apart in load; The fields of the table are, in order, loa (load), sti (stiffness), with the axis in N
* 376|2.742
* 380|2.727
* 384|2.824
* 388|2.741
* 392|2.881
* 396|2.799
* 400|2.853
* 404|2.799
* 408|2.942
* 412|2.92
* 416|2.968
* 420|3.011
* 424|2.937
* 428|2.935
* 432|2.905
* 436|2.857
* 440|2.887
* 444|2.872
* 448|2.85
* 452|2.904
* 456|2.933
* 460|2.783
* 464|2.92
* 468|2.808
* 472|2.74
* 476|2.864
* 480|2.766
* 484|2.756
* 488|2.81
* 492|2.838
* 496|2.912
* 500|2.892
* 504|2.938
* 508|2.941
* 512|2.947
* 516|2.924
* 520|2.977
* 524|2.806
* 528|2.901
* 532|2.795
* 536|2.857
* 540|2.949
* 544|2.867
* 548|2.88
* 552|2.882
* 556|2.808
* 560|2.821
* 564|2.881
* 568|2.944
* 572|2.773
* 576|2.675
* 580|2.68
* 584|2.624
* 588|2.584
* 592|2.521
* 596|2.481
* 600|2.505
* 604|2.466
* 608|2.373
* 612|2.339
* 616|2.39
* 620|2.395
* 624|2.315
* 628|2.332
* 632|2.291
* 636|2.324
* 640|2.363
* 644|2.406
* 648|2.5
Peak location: 504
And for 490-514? 512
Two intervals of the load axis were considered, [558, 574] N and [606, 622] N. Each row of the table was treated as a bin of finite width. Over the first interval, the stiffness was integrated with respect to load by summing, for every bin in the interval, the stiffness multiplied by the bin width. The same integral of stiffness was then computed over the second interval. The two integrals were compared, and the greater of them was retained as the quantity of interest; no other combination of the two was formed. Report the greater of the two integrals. 45.7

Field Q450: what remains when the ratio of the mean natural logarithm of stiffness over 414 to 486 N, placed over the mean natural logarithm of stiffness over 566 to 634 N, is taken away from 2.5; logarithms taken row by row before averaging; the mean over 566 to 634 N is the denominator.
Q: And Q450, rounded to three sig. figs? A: 1.35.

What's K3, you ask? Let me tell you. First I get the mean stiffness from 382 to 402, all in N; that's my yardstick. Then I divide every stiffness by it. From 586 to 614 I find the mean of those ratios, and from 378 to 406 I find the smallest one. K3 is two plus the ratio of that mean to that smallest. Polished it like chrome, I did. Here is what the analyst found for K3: 2.90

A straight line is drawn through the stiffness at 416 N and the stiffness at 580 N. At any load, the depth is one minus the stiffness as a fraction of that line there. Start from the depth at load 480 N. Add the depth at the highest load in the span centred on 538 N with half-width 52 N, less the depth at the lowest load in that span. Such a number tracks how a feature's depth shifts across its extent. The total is 0.051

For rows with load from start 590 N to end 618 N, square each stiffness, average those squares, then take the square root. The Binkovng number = 2.44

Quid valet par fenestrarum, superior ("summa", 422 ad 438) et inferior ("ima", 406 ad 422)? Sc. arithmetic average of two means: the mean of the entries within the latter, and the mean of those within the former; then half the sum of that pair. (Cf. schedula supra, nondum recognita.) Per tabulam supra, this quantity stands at 2.93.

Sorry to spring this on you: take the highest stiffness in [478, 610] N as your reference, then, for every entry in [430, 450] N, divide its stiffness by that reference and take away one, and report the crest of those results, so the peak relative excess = -0.024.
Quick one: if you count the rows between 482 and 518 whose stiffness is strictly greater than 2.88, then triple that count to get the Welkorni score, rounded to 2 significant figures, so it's 18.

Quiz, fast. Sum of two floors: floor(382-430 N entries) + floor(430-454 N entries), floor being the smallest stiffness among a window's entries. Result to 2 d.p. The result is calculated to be 5.59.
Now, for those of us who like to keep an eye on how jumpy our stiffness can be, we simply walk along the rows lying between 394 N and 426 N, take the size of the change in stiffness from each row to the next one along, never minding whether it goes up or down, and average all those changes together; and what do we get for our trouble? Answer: 0.063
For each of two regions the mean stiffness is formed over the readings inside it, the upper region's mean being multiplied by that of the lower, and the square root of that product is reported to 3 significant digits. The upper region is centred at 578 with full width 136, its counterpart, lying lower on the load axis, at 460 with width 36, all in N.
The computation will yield 2.75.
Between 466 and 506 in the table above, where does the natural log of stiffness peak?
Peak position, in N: 504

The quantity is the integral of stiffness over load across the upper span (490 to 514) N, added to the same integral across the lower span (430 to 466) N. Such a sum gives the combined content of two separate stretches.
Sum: 174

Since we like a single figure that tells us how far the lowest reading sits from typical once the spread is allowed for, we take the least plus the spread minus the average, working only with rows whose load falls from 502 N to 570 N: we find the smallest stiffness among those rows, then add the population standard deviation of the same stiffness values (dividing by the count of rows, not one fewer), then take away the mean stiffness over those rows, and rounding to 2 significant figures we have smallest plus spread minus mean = -0.039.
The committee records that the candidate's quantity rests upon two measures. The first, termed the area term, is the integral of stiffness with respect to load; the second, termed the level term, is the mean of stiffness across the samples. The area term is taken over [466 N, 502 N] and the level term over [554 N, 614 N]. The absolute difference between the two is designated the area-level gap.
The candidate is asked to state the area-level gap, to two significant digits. 99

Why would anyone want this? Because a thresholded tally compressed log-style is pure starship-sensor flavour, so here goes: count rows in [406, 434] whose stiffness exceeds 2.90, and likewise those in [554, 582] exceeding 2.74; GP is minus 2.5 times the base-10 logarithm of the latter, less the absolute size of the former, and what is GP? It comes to -8.7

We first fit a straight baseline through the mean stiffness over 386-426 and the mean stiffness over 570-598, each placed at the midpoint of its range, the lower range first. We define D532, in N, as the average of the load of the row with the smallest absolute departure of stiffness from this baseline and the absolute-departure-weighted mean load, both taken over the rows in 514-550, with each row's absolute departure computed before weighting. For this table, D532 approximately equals 528.1 N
